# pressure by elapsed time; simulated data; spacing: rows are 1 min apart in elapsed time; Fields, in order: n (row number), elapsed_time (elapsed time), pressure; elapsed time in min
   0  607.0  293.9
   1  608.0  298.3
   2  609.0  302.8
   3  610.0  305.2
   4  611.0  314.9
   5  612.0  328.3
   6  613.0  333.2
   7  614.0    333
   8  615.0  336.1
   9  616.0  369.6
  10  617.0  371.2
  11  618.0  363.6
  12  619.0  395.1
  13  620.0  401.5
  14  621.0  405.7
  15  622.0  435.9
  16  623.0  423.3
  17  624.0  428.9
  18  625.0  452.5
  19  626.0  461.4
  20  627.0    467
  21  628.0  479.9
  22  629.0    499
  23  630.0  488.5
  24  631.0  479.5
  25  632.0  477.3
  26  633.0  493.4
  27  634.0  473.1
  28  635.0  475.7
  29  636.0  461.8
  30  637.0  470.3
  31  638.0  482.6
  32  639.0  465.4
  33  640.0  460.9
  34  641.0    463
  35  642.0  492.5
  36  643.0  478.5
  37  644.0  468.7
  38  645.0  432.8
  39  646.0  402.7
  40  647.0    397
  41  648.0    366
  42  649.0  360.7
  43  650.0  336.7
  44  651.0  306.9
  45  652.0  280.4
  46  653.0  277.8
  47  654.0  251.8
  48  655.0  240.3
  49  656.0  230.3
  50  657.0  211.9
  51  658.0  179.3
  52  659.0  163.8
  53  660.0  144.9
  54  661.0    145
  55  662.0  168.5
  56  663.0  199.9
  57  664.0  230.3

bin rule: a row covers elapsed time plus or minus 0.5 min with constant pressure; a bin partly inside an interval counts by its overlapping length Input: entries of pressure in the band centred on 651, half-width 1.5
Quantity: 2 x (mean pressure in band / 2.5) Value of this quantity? 246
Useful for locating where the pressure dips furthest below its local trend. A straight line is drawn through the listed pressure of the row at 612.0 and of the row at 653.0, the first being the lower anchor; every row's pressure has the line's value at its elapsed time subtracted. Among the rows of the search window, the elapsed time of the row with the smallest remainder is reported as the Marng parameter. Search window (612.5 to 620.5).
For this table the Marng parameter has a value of 613.0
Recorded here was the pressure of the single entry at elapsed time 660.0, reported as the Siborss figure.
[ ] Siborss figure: 144.9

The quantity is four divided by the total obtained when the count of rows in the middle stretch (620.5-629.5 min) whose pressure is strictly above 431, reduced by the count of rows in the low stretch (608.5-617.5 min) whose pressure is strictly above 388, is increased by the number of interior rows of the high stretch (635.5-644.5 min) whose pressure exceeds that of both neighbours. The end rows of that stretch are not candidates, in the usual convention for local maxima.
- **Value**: 0.50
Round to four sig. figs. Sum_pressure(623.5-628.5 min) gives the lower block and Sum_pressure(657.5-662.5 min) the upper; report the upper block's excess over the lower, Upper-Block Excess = -1488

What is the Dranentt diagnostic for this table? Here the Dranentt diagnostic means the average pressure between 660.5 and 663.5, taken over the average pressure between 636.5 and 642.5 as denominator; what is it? 0.36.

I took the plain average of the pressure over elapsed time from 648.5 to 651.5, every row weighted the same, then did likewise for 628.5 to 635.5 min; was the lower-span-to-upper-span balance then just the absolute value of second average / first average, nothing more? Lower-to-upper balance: 1.45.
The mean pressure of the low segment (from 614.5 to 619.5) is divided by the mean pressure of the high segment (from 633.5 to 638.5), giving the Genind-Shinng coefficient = 0.8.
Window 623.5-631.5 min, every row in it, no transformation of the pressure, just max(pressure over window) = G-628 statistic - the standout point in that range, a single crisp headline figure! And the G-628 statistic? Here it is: 499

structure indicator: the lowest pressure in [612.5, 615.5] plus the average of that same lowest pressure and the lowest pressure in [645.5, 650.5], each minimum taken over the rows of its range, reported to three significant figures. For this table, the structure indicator 668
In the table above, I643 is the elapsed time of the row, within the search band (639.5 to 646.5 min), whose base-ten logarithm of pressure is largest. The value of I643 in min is 642.0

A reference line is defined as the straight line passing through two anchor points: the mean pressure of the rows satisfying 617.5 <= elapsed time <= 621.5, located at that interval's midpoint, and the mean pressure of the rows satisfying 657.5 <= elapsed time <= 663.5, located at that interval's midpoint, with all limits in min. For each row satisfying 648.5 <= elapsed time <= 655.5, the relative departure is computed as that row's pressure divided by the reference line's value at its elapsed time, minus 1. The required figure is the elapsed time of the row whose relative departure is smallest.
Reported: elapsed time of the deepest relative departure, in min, 655.0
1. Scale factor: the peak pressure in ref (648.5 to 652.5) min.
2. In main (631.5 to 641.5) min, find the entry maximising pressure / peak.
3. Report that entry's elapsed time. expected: 633.0 min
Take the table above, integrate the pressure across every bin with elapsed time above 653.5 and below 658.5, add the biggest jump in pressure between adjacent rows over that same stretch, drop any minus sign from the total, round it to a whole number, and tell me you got 1146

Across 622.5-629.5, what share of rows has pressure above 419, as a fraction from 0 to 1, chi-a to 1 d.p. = 1.0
